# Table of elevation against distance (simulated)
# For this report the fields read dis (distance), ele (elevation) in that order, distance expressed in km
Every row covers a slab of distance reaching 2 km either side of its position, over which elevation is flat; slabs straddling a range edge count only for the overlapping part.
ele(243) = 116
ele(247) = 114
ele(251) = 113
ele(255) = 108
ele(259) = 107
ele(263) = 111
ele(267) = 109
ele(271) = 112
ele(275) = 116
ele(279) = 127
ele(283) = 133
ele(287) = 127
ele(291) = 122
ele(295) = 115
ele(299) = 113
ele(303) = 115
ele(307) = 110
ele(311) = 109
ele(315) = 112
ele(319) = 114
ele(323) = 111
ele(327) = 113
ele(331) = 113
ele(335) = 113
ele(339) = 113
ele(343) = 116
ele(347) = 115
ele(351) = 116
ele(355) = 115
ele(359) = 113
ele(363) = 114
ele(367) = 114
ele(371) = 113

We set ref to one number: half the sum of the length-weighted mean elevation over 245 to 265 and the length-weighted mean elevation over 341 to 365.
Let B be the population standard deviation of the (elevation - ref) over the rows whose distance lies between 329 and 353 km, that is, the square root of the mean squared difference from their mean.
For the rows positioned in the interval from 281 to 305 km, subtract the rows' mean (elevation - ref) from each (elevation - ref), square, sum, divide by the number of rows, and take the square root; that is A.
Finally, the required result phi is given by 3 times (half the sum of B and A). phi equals 13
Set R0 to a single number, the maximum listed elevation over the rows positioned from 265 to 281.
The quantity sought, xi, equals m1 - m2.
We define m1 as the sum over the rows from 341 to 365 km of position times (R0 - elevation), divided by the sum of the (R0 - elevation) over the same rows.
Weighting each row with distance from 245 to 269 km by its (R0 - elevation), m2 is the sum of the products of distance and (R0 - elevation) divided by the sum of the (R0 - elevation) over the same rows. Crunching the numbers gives 95.8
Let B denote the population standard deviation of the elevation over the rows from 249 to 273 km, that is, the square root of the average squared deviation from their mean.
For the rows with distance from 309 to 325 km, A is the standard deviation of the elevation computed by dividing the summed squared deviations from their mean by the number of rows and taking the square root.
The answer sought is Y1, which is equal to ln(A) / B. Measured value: 0.3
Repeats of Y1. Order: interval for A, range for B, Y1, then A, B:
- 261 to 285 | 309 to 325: 1.2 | 8.9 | 1.8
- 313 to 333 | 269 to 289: 0.0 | 1.0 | 7.8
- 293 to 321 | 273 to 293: 0.1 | 2.2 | 5.7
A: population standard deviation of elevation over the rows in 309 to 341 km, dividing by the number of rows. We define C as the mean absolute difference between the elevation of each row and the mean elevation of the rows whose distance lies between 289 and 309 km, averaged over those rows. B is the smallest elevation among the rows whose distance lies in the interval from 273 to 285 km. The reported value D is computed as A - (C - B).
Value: 115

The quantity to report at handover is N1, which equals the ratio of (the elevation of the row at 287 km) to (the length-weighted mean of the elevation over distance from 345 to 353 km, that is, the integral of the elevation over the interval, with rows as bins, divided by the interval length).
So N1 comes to 1.10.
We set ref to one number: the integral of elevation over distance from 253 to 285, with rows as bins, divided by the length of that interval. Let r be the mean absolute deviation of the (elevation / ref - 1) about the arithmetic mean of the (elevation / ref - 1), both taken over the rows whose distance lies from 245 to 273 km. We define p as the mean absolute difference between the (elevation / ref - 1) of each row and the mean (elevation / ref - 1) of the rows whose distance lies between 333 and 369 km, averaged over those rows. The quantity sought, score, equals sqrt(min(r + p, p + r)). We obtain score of 0.17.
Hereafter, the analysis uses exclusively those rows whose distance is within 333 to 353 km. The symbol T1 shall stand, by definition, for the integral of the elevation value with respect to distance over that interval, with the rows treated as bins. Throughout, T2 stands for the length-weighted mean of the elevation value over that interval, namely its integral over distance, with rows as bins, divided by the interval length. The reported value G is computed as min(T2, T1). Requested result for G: 115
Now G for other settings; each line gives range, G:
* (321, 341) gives 113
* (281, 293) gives 127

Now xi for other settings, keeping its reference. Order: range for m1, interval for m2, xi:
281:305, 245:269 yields 42.9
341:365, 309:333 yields 32.9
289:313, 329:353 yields -37.4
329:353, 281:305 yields 39.9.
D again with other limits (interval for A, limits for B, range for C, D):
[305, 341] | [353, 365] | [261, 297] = 107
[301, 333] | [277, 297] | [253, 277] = 114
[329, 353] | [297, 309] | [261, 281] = 106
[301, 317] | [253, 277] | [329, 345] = 108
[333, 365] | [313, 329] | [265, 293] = 105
